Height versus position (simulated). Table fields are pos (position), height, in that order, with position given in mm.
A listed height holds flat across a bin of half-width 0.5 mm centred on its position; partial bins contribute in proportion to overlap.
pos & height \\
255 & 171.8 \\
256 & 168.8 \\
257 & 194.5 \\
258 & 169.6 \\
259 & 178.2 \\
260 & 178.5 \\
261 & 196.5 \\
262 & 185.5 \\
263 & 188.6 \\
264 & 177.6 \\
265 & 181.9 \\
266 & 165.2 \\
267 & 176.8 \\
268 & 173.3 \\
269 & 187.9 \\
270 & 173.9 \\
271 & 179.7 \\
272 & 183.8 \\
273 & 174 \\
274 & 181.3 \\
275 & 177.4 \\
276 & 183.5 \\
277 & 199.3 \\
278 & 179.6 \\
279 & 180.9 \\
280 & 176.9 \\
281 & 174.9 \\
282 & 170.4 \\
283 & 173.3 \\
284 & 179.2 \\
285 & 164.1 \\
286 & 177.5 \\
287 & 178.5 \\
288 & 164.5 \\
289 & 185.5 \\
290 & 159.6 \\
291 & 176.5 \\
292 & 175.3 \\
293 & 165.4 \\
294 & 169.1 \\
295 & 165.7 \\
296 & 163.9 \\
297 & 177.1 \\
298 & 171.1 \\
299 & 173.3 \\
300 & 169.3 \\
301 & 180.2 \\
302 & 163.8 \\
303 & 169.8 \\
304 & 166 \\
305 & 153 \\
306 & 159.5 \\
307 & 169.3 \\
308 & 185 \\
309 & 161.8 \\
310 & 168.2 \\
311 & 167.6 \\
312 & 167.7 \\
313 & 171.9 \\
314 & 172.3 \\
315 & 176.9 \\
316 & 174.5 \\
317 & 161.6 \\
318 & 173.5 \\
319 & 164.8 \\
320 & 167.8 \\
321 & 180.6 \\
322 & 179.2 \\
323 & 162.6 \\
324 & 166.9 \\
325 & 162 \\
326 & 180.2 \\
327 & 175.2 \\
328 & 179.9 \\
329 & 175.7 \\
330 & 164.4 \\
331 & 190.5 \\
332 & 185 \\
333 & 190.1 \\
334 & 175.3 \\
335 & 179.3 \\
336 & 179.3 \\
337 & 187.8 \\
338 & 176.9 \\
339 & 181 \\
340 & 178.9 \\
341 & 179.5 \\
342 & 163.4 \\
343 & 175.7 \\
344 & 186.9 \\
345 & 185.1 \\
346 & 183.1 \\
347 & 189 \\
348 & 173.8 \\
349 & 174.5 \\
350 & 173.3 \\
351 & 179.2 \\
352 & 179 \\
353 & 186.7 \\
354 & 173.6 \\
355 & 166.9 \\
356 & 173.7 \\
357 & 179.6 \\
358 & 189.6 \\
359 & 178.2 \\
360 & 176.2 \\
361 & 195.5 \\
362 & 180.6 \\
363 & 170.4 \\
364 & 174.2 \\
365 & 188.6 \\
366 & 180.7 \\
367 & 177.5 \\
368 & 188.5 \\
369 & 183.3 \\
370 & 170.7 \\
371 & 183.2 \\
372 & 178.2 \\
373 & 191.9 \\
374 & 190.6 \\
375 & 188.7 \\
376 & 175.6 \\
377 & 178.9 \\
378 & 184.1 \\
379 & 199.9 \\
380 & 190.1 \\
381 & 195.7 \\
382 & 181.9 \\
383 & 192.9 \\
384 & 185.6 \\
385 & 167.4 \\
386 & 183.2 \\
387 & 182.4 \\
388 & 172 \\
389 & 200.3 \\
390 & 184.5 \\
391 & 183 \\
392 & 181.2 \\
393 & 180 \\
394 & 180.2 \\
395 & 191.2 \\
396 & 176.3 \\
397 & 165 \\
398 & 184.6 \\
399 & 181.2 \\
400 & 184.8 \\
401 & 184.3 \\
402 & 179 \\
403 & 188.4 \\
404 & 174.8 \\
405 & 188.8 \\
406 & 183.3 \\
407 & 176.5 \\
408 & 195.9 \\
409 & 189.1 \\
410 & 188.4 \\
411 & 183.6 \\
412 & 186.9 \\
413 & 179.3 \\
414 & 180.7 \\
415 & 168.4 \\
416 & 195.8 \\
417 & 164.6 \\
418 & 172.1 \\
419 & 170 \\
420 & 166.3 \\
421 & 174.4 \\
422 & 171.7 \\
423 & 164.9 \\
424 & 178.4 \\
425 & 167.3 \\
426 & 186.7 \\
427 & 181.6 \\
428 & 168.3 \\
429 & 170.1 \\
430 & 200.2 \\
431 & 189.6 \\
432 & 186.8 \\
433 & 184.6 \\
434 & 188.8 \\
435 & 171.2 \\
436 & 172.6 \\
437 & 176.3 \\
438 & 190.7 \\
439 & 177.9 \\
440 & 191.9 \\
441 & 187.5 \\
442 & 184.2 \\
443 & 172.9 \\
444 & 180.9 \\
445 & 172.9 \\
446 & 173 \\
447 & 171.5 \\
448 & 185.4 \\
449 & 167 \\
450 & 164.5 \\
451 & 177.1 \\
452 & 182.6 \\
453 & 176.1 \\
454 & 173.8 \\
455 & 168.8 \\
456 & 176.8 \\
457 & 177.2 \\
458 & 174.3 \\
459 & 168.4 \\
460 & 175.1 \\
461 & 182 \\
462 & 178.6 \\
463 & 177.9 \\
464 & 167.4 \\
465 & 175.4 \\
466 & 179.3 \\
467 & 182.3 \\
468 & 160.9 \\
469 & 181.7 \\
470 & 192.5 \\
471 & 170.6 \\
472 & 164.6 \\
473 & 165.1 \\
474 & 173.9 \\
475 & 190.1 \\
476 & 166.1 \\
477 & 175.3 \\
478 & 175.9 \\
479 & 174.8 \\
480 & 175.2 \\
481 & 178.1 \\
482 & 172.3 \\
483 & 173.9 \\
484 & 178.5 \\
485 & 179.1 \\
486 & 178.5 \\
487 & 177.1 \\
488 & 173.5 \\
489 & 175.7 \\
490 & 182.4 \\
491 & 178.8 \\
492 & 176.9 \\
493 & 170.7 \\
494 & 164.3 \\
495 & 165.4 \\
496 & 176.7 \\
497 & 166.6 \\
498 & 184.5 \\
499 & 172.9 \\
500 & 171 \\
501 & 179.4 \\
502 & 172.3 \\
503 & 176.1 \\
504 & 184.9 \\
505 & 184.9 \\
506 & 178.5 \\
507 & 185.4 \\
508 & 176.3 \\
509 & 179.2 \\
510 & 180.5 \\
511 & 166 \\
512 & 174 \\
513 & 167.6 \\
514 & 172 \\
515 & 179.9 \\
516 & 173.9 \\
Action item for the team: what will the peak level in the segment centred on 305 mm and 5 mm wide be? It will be 169.8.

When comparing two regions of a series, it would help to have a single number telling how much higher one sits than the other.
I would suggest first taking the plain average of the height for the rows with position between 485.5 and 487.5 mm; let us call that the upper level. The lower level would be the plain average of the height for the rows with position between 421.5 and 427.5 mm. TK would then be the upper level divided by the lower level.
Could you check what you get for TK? 1.015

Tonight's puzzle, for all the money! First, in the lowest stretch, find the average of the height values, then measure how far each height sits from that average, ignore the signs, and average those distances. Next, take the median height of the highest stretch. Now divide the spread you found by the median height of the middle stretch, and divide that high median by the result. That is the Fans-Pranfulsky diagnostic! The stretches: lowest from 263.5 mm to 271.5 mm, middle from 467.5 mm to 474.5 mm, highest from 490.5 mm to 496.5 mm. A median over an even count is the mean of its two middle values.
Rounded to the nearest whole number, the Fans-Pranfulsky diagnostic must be 6255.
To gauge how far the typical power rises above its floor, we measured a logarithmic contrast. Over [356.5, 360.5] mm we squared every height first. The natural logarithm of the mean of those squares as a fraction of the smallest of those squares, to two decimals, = 0.05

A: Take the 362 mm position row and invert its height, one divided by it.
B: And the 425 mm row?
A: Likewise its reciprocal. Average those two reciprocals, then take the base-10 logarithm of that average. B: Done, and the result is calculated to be -2.24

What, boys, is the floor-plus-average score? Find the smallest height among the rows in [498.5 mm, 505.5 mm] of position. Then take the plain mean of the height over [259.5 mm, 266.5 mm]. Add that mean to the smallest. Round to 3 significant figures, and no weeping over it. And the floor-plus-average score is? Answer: 353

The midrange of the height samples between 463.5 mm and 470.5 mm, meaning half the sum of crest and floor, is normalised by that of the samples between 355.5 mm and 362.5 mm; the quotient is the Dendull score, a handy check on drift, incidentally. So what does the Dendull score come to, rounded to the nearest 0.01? 0.96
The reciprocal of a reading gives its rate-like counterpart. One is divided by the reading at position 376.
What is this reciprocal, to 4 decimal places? 0.0057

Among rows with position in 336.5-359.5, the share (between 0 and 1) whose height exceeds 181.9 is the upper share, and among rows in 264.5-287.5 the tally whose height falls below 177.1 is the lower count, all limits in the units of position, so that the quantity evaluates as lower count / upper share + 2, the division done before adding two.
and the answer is 35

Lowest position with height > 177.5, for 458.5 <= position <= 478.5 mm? 461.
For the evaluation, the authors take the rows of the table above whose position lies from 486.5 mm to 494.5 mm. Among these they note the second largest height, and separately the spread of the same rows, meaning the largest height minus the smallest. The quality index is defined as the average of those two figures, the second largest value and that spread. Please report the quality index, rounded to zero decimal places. 98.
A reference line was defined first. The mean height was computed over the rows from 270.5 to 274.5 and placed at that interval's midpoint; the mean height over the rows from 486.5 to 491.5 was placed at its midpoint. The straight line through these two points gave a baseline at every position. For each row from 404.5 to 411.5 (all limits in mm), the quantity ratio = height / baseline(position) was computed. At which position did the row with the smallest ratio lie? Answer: 407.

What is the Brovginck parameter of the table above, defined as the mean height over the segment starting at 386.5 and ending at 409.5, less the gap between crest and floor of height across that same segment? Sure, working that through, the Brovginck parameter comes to 148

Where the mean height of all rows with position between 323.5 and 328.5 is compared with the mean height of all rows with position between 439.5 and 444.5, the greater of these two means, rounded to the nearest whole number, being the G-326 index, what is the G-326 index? 183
